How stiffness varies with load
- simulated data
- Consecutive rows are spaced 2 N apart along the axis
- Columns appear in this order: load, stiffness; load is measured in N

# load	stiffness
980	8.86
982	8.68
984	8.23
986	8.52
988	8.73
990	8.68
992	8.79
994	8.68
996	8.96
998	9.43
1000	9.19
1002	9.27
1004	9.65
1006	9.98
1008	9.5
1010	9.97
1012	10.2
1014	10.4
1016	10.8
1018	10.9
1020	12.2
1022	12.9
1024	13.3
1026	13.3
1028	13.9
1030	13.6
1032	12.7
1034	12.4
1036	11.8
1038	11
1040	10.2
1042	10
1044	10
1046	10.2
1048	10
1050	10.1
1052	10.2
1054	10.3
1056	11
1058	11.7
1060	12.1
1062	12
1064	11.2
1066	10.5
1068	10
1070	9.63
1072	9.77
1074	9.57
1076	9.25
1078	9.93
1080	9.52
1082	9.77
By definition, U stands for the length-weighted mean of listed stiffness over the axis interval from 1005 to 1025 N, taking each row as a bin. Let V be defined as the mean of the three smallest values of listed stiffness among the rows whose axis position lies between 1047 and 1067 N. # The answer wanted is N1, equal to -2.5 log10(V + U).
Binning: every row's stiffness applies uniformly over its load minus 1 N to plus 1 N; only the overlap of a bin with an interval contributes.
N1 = -3.31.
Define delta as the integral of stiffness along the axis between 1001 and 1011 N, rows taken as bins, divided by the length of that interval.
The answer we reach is 9.7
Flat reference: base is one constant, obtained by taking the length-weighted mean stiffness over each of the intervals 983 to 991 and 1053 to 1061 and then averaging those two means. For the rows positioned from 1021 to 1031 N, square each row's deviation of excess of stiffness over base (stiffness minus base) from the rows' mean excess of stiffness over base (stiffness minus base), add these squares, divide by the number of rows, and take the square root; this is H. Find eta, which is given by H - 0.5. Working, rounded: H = 0.3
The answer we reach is -0.17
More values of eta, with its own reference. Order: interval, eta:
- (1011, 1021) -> 0.20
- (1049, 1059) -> 0.11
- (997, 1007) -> -0.21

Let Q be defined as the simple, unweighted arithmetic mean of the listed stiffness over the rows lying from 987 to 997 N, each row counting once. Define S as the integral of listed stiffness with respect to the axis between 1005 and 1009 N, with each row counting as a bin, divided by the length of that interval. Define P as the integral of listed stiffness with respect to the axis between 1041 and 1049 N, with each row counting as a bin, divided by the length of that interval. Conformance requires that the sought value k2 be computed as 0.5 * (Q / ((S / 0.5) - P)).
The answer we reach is 0.46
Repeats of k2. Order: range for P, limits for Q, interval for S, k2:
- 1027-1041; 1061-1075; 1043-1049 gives 0.66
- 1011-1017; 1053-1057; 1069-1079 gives 0.61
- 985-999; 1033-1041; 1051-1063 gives 0.42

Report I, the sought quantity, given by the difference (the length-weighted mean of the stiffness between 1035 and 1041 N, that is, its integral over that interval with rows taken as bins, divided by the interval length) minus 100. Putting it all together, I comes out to -89.0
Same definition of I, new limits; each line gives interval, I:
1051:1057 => -89.5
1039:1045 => -89.9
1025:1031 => -86.4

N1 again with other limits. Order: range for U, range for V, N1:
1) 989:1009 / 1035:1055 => -3.21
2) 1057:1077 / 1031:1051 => -3.28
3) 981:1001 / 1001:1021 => -3.15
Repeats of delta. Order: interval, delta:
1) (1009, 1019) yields 10.5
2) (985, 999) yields 8.8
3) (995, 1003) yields 9.2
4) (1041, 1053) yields 10.1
